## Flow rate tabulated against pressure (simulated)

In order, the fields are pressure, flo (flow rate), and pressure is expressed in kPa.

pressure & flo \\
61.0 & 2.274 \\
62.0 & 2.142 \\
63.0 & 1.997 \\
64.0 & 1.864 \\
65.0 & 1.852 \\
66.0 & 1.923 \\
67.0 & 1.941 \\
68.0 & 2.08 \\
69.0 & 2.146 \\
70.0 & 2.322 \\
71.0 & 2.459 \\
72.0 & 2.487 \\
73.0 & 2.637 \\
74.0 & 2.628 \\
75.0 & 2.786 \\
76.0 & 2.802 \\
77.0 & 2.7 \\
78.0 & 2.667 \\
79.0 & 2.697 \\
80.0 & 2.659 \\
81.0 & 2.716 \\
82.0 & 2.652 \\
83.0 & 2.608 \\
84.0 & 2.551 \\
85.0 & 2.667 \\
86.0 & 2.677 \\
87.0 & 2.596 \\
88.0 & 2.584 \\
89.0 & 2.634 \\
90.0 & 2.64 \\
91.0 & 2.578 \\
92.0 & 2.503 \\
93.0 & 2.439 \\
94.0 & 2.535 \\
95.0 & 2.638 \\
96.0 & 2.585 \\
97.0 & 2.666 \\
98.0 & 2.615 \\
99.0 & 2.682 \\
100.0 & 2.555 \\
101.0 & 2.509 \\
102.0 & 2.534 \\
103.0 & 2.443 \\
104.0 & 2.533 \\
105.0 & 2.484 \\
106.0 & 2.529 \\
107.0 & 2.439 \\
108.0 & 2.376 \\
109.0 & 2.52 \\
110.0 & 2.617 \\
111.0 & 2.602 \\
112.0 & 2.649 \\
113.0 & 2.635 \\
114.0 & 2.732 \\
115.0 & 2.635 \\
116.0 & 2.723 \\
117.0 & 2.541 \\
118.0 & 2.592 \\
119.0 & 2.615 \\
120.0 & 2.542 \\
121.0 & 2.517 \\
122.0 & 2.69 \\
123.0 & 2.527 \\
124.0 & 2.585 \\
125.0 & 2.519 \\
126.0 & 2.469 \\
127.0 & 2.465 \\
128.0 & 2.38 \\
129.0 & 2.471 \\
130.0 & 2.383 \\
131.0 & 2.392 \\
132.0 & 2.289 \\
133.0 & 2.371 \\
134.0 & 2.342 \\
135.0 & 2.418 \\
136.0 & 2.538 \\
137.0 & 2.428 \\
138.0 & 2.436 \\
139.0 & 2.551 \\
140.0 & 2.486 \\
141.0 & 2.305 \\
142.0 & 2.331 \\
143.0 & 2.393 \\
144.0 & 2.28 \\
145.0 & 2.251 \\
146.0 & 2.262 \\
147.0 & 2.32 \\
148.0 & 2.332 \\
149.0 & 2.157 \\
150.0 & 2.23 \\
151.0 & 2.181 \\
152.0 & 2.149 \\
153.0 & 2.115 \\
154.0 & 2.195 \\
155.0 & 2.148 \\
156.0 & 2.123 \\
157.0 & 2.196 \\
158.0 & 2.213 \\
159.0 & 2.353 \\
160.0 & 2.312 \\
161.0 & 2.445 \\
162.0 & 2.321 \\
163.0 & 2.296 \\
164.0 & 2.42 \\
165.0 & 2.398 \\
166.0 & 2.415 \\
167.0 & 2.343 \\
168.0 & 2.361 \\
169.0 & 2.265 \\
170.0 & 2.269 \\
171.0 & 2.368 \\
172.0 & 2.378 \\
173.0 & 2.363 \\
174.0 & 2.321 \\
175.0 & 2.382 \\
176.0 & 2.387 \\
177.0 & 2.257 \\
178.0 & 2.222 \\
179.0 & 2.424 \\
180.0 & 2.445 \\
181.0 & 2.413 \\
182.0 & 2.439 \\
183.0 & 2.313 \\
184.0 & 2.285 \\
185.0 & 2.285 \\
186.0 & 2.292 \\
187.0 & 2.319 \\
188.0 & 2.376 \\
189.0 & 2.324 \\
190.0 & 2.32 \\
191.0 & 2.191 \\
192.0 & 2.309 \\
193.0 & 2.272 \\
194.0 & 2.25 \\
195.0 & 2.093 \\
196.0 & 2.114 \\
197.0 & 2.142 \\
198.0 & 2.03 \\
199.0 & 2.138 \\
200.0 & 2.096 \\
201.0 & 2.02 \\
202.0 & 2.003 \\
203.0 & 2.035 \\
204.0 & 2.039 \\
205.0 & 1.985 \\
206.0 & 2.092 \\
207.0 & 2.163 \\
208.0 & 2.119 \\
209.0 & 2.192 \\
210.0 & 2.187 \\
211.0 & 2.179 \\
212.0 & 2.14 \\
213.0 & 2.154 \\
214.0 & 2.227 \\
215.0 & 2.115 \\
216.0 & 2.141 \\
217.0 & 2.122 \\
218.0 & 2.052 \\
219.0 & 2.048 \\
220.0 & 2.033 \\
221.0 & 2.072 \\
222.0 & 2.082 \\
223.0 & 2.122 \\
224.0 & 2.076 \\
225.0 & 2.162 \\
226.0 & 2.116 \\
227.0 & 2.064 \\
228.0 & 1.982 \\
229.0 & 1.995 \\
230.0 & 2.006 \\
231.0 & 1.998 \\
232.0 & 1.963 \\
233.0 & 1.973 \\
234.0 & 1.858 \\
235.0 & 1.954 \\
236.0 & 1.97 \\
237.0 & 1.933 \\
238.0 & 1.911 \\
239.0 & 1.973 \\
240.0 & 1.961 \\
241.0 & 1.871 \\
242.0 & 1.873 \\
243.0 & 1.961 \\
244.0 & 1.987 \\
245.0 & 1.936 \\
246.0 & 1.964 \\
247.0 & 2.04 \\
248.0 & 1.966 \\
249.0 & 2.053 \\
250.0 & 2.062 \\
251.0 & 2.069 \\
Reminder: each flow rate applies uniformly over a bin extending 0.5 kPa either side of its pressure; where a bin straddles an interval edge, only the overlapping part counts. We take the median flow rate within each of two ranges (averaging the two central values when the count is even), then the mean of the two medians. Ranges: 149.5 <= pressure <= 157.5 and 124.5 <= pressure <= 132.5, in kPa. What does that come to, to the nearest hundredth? 2.30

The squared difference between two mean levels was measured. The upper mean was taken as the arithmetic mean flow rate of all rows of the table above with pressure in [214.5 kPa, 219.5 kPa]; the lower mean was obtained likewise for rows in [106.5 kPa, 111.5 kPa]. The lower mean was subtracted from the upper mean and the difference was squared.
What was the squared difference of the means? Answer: 0.17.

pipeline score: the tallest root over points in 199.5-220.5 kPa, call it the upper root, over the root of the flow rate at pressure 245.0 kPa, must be 1.07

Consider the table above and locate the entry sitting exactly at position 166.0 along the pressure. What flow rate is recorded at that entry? 2.415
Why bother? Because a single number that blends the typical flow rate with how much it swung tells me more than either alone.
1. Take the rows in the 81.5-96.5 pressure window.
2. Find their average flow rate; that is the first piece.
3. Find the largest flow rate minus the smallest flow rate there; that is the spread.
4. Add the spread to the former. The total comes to 2.83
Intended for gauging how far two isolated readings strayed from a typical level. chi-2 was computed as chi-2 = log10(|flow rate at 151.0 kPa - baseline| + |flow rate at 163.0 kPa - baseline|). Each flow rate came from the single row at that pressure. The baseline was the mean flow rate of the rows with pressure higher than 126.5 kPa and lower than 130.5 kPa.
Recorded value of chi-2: -0.43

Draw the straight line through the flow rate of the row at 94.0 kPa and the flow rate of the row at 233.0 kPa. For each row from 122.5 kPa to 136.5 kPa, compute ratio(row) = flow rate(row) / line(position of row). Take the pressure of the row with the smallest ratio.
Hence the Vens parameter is 132.0 kPa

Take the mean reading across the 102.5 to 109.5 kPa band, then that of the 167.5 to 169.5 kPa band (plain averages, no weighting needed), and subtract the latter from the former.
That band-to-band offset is 0.16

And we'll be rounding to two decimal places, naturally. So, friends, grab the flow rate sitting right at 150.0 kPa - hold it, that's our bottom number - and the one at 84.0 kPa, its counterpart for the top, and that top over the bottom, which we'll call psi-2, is 1.14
